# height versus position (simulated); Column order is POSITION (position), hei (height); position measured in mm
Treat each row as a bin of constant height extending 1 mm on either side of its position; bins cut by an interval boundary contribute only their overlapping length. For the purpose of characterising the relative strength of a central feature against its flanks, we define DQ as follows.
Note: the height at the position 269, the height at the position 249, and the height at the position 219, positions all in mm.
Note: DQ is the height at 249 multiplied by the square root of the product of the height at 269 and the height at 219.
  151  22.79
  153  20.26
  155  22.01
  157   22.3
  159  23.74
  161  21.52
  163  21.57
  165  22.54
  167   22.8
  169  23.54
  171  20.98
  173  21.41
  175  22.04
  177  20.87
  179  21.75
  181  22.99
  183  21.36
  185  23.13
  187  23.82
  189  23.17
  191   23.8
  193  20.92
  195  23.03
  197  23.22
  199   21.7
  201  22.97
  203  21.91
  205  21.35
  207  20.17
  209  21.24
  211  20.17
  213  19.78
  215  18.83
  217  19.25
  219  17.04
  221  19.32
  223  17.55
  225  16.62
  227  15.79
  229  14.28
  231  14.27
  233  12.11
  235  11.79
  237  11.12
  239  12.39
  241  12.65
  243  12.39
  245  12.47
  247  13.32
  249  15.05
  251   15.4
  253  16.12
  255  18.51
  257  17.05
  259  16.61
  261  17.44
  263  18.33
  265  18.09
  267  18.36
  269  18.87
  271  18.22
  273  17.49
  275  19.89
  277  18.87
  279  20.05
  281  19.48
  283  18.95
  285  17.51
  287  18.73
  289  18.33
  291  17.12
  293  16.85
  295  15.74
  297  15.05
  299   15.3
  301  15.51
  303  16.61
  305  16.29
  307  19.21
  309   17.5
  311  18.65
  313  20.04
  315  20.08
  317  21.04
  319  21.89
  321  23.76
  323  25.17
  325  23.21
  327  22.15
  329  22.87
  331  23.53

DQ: 270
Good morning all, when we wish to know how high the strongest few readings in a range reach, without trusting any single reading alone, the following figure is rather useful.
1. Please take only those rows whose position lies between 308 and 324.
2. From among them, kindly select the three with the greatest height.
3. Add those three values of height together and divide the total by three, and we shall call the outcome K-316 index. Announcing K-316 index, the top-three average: 23.6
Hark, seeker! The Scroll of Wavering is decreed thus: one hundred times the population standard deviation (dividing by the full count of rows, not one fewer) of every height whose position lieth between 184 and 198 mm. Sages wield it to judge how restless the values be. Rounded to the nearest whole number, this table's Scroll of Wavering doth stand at 90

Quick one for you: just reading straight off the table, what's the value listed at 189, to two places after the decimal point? 23.17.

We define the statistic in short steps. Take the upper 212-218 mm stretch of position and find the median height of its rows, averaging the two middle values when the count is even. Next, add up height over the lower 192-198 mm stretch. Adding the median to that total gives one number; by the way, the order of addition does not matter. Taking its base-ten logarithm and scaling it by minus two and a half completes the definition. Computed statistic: -4.84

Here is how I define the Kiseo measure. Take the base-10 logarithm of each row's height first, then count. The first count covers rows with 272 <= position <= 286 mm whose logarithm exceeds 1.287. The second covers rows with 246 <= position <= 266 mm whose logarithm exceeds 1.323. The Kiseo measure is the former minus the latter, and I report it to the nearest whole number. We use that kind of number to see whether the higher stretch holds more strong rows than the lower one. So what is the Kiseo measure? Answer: 3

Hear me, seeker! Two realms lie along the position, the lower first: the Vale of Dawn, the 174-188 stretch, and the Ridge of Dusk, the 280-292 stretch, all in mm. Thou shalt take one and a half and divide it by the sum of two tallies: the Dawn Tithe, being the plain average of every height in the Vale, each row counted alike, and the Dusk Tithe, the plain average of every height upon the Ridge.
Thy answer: 0.037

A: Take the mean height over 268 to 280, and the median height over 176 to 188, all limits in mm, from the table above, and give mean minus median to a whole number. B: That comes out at -3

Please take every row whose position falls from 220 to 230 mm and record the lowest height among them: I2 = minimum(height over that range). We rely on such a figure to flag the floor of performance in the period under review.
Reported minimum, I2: 14.28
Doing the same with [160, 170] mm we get 21.52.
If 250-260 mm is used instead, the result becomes 15.4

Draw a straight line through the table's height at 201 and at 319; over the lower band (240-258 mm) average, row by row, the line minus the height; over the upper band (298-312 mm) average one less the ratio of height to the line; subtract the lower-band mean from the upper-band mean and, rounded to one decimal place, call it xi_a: -7.5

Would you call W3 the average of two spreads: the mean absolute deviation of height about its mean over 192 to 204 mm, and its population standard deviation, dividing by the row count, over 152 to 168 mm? 0.87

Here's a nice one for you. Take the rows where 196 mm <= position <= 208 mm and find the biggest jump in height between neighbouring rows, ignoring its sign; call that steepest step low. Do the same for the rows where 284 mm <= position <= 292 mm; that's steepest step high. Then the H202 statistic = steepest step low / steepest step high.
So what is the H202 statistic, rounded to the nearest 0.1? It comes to 1.2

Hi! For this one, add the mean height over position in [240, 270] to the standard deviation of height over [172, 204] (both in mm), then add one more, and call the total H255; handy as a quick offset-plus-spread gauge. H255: 18.0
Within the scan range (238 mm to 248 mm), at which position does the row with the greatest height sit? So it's 247 mm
